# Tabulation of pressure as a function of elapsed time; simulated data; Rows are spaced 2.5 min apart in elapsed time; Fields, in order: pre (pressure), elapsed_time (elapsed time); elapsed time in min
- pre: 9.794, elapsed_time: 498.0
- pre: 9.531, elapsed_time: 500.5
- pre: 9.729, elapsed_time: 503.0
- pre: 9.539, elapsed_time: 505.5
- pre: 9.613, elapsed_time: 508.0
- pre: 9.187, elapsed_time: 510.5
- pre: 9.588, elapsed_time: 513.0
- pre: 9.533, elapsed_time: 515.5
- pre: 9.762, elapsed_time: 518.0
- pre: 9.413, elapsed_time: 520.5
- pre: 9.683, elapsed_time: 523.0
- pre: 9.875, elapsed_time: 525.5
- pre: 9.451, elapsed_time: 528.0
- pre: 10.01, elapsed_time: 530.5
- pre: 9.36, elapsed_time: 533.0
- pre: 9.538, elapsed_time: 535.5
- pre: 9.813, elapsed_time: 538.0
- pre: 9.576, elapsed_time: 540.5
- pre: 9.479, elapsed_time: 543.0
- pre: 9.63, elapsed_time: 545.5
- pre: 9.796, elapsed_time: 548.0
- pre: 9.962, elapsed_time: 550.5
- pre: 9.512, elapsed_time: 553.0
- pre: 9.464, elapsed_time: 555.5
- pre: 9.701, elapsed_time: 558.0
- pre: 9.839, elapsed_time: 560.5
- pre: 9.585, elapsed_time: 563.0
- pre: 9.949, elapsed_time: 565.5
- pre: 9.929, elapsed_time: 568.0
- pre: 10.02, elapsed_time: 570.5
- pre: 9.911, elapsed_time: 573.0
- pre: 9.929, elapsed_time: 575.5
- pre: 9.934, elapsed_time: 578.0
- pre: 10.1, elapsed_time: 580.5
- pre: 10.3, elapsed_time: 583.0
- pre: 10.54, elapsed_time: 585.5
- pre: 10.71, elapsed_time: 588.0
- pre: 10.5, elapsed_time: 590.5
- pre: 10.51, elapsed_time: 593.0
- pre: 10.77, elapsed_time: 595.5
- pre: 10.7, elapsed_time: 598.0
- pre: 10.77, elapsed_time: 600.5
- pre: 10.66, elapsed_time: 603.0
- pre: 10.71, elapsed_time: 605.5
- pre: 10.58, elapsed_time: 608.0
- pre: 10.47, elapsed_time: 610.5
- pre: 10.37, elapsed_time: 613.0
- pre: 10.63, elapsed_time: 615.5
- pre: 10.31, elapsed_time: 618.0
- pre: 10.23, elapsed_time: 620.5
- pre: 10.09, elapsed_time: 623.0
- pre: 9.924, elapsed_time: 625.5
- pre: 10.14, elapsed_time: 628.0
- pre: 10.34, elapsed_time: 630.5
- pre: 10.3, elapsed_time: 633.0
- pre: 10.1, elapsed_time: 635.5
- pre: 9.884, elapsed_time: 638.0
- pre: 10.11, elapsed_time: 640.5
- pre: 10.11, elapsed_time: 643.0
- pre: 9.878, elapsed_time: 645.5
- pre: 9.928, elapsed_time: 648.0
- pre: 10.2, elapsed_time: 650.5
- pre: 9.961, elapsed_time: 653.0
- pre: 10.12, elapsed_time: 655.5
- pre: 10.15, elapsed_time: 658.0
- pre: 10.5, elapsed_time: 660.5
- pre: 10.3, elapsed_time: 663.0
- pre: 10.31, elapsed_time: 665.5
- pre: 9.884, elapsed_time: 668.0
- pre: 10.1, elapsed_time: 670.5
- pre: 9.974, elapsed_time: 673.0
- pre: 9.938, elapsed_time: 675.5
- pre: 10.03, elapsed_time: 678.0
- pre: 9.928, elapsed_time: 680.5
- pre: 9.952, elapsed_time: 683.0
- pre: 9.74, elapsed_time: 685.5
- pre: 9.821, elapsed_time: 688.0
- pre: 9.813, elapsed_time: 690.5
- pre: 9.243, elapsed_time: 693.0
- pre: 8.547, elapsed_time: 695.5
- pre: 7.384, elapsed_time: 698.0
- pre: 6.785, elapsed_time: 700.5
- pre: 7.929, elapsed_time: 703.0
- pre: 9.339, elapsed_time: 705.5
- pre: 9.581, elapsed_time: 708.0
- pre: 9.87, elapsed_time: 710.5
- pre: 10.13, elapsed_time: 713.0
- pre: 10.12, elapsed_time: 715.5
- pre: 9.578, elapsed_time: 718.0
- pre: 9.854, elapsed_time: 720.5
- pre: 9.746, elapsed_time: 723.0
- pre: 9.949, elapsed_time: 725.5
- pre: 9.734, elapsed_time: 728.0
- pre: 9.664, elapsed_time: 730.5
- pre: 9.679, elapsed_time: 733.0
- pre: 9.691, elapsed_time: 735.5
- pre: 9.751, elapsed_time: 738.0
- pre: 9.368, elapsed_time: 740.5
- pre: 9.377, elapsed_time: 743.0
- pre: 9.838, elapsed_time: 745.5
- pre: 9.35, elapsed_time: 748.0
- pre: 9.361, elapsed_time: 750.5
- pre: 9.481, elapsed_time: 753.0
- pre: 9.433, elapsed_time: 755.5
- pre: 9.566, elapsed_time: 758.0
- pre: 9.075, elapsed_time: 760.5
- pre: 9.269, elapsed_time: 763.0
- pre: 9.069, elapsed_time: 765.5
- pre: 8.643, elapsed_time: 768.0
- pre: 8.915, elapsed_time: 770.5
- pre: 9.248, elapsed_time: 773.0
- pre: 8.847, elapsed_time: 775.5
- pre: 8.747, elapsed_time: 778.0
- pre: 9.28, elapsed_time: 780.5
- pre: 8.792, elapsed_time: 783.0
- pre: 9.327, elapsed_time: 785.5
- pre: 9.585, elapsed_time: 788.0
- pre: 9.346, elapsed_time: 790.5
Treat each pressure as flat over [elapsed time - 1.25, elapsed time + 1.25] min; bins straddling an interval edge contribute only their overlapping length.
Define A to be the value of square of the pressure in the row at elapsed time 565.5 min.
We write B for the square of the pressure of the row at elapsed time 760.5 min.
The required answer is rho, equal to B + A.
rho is 181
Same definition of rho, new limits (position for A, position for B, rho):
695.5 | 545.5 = 166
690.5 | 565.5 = 195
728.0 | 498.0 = 191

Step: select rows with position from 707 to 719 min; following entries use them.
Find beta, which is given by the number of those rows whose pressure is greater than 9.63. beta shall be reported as 3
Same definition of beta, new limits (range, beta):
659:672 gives 5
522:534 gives 3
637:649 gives 5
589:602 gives 5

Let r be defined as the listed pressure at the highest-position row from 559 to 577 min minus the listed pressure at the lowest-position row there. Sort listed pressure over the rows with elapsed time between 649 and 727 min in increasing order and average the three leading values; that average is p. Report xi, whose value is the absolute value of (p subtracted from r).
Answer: 7.3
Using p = 7.4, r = 0.1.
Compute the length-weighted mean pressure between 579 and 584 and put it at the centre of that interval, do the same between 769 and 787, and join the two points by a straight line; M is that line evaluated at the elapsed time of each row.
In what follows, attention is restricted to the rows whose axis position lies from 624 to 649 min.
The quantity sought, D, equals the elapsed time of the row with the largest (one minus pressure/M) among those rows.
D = 625.5 min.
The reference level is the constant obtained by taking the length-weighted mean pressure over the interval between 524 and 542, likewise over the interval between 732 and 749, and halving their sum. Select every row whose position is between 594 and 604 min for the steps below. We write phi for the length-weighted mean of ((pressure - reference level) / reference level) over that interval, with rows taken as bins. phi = 0.11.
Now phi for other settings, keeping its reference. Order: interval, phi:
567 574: 0.03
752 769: -0.04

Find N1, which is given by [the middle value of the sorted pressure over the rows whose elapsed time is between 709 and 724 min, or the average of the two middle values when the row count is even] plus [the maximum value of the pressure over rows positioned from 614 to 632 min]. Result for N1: 20.5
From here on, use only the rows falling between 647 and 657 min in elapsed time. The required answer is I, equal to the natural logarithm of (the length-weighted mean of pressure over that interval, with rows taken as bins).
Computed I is 2.31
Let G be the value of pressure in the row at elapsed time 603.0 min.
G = 10.66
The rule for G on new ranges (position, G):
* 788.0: 9.585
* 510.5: 9.187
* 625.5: 9.924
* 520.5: 9.413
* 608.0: 10.58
